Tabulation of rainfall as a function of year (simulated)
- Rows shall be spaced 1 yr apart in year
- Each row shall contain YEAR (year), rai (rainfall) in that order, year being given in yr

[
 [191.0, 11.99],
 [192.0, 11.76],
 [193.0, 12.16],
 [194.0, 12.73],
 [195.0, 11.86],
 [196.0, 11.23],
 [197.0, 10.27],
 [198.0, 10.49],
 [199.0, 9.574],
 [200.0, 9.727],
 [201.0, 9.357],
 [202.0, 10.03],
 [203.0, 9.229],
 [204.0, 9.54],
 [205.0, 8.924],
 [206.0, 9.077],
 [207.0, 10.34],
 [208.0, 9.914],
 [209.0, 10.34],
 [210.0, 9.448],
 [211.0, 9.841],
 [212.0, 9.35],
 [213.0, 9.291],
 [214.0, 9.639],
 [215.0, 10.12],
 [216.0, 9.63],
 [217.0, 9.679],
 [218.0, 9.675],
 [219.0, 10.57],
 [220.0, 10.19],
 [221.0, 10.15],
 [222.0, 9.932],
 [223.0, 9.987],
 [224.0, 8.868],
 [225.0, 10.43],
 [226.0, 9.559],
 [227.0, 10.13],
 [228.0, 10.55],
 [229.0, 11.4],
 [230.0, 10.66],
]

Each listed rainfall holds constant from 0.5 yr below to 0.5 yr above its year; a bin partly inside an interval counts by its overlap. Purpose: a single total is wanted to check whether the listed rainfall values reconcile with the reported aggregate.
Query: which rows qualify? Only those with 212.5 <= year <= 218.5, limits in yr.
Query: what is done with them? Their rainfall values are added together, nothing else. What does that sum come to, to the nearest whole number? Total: 58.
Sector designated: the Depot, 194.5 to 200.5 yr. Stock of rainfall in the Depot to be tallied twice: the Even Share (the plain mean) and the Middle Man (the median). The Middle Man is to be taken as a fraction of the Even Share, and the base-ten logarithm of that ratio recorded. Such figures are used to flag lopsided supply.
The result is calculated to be -0.0060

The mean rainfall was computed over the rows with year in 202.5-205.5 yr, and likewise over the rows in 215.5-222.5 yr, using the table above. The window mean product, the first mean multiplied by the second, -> 92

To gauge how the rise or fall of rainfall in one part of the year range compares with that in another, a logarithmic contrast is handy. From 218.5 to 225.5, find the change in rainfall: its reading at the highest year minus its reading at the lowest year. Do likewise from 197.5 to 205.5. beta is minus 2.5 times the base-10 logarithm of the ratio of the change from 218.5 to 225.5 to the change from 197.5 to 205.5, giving 3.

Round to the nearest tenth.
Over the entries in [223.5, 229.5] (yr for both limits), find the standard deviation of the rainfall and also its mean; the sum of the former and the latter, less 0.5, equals 10.5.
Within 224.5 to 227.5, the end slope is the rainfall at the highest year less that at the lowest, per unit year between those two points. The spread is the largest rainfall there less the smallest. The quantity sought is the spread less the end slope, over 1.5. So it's 0.68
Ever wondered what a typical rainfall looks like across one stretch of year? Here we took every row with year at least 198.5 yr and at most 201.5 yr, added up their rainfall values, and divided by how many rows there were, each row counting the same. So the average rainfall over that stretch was 9.6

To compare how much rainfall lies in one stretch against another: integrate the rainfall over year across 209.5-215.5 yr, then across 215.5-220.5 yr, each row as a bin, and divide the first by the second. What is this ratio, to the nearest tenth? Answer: 1.2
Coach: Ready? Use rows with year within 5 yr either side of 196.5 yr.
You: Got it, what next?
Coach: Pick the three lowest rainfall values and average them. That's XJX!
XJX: 9.6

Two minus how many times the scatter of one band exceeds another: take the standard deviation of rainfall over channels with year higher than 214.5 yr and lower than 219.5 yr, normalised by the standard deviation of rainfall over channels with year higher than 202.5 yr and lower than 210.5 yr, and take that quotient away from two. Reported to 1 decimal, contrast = 1.3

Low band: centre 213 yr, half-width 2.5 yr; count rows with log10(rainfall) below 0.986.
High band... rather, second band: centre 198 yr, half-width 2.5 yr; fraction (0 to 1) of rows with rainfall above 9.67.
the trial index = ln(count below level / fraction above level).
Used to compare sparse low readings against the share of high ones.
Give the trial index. 1.32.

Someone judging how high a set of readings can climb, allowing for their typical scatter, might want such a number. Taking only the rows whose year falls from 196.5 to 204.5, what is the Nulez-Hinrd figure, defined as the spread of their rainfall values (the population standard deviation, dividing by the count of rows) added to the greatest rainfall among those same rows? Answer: 10.9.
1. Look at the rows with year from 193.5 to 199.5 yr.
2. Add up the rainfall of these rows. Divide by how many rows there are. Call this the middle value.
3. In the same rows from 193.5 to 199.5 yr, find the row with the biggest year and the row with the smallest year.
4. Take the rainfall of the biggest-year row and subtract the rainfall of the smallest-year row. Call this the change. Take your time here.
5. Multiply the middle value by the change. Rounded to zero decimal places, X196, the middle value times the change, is -35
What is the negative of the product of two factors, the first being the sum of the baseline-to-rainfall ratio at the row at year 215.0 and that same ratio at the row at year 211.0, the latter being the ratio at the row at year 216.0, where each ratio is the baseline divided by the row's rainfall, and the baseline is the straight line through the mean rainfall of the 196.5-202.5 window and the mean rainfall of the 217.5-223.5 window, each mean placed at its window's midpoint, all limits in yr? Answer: -2.10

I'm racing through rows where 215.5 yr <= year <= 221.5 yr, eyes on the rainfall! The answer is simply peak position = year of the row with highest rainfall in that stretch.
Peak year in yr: 219.0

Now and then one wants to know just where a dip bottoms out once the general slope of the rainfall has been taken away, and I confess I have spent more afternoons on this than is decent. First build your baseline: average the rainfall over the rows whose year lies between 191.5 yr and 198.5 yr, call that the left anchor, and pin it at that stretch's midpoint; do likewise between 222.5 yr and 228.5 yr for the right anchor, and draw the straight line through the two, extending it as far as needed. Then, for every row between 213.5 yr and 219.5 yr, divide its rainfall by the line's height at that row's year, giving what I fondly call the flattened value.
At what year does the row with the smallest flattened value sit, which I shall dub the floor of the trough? 214.0 yr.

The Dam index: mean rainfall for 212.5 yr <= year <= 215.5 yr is 9.7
